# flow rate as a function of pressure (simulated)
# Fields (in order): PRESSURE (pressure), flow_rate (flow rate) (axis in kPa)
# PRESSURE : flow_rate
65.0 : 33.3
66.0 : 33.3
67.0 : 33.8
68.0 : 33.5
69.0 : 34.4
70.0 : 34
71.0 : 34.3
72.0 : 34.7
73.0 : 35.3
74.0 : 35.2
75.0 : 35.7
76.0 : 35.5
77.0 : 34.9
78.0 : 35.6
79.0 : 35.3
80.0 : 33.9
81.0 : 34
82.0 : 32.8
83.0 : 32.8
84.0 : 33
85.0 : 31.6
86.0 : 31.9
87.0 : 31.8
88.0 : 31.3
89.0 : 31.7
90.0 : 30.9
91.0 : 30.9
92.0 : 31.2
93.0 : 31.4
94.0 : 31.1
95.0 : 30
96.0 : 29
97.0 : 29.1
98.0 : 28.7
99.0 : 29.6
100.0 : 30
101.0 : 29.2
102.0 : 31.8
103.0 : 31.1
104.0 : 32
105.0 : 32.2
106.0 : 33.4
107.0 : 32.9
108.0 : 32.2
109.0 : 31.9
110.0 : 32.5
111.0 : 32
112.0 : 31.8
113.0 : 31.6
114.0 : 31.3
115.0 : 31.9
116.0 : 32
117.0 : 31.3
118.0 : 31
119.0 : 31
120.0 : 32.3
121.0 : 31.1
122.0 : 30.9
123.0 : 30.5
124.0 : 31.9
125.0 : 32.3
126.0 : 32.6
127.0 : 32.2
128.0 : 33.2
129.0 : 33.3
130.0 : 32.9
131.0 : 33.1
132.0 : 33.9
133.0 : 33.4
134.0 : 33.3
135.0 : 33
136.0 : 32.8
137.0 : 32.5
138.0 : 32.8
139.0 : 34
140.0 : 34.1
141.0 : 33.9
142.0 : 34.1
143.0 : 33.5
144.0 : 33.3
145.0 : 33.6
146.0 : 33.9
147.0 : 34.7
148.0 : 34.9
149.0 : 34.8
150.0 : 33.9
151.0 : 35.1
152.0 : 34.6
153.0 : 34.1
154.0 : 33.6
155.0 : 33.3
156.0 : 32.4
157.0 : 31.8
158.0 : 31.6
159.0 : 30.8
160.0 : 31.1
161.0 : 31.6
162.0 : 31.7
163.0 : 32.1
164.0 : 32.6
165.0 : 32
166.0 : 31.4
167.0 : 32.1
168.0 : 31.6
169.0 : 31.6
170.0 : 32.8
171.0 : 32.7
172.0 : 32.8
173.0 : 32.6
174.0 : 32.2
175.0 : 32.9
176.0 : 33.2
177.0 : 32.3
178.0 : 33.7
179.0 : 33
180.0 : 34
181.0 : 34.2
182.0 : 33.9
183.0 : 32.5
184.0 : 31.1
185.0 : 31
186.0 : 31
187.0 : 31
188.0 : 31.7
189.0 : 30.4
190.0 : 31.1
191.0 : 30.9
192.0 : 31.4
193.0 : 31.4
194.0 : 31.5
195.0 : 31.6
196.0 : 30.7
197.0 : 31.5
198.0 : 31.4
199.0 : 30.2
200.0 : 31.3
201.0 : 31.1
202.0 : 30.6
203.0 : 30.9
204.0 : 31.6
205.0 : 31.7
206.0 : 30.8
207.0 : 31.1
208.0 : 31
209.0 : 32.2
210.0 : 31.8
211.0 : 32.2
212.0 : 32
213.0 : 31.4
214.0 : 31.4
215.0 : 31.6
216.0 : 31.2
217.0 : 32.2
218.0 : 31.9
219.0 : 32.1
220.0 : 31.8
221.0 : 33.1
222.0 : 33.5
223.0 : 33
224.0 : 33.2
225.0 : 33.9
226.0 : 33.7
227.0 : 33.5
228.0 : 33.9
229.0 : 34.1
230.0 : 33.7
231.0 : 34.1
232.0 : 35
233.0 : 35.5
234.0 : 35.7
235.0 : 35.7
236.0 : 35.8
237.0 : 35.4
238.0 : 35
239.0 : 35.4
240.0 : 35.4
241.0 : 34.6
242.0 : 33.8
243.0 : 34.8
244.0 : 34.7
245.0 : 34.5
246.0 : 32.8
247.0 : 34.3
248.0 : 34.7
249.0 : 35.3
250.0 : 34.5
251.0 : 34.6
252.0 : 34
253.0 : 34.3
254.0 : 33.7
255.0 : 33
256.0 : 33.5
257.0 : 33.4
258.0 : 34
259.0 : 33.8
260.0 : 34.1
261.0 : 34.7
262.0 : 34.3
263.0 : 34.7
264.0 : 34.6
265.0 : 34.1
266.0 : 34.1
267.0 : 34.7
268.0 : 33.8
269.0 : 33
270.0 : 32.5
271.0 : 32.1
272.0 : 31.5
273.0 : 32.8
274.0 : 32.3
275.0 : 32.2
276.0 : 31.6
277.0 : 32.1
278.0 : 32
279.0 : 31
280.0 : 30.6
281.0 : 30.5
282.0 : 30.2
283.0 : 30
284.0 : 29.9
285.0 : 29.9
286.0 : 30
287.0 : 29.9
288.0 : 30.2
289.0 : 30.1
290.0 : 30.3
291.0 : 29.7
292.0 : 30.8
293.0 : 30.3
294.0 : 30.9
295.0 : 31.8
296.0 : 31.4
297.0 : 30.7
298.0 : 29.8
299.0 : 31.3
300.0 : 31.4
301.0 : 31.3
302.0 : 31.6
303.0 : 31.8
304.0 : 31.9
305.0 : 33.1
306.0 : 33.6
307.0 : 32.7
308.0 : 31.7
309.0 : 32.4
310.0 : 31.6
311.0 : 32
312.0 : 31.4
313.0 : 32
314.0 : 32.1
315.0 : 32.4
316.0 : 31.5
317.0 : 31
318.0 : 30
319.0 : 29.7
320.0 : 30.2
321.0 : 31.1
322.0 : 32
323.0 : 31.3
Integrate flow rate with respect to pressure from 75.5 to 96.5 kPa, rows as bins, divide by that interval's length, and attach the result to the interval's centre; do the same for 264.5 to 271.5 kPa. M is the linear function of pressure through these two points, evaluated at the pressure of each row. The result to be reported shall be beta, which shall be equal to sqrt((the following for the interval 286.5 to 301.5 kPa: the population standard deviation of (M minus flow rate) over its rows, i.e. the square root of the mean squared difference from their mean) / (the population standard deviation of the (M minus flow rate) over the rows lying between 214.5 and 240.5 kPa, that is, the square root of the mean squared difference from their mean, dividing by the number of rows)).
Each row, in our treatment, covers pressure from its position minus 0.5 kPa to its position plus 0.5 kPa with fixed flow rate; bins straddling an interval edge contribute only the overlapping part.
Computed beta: 0.68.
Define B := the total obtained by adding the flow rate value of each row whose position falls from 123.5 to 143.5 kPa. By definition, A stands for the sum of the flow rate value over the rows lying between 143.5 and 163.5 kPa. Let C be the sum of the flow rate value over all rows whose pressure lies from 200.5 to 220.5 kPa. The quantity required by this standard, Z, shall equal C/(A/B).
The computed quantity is 631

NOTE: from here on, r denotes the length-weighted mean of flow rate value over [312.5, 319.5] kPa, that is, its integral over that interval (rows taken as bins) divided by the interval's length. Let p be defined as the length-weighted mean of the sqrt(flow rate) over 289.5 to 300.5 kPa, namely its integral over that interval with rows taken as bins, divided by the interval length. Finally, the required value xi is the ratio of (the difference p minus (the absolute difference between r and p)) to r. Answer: -0.645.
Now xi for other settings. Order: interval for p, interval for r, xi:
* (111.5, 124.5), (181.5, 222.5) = -0.644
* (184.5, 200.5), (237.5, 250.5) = -0.677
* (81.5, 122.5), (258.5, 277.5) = -0.664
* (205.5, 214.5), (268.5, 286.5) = -0.642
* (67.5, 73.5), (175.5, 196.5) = -0.633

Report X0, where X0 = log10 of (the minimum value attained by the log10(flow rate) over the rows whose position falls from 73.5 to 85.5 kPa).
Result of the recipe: 0.176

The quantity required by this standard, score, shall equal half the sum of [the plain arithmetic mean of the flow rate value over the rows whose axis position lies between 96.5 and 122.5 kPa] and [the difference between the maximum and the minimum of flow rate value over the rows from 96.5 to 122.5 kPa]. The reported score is 18.0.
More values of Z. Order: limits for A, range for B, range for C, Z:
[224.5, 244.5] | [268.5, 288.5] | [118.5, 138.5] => 584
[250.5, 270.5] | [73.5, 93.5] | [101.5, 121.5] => 621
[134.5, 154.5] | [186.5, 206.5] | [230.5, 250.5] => 641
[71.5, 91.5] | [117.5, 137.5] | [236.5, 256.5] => 666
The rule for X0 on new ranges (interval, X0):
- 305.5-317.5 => 0.174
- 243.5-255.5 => 0.181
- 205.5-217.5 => 0.173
